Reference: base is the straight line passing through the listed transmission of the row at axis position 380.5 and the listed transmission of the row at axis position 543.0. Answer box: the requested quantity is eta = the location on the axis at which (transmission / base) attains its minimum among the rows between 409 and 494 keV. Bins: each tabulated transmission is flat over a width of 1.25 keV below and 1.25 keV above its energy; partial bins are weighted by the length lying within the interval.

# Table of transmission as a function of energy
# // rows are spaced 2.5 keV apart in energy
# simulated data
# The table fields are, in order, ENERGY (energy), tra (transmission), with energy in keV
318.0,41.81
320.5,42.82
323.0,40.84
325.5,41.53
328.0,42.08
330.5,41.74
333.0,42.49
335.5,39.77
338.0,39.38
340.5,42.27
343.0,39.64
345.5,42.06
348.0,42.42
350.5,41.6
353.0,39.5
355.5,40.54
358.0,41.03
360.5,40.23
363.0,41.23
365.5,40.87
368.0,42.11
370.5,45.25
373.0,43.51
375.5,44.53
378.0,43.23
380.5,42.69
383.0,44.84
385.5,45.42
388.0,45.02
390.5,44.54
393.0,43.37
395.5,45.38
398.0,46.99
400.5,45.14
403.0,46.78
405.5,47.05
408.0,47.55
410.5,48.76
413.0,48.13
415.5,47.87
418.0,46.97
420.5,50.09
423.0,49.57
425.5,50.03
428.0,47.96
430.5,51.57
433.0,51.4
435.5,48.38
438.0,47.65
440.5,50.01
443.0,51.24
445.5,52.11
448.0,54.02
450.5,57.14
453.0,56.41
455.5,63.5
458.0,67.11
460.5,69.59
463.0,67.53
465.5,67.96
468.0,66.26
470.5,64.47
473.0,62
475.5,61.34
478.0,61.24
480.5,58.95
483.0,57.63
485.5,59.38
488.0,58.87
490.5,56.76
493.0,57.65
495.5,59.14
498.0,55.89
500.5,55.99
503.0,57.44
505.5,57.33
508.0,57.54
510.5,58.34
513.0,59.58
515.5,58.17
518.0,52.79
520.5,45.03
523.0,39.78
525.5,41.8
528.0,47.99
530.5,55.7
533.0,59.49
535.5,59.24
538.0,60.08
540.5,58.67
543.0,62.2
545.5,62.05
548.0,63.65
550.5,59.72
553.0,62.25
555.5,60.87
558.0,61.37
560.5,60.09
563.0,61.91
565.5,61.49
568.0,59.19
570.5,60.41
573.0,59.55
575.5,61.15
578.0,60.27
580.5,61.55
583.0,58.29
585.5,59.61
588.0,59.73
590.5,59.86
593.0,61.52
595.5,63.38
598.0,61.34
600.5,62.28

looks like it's 438.0 keV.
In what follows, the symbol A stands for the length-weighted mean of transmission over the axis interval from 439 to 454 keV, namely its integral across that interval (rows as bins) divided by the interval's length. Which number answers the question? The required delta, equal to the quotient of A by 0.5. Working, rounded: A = 53.3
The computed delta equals 107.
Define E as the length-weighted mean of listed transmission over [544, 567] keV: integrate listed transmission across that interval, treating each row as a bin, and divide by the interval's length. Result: 61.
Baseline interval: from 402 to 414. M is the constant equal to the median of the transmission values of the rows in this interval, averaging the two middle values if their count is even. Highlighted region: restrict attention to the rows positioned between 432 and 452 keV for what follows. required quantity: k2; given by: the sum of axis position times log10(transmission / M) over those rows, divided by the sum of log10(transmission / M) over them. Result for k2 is 444.9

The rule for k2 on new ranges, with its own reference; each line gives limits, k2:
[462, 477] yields 468.7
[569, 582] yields 575.6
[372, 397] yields 383.4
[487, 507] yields 496.5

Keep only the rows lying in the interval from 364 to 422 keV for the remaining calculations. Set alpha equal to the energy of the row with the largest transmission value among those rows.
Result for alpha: 420.5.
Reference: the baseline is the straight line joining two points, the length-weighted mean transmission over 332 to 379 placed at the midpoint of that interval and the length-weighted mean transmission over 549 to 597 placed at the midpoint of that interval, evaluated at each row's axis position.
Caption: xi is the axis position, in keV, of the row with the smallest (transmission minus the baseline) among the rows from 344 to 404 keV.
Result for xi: 353.0 keV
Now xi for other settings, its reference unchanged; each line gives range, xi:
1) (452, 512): 500.5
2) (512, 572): 523.0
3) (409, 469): 438.0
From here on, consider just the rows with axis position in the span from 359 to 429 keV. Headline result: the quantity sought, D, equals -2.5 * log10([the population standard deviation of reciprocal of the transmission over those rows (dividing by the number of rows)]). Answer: 7.2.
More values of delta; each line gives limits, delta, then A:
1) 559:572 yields 121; 60.6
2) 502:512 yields 115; 57.7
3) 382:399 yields 90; 45.1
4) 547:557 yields 123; 61.6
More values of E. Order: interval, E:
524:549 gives 57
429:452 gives 52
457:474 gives 66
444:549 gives 58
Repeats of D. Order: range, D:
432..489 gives 6.8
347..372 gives 7.7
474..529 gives 6.6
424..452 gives 7.5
